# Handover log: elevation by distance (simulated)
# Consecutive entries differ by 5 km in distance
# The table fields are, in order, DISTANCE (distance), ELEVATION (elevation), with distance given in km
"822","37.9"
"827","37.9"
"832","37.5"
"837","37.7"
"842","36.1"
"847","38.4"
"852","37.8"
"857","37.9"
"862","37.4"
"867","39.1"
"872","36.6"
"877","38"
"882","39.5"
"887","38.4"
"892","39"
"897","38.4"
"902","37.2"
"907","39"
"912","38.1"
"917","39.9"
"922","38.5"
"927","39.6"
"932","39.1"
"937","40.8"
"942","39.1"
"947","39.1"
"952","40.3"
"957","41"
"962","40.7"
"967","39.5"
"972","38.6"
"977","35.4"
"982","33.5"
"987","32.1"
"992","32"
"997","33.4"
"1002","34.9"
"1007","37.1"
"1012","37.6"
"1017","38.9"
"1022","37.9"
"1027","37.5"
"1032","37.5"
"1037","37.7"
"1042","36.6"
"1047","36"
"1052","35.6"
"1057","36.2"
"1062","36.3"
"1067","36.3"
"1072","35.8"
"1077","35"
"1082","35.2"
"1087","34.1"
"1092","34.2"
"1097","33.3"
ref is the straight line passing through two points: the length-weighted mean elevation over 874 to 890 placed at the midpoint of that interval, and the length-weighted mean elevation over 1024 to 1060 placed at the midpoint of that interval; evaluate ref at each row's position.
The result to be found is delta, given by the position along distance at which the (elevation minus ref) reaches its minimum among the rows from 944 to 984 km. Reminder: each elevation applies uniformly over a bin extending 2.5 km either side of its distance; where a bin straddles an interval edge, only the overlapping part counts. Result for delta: 982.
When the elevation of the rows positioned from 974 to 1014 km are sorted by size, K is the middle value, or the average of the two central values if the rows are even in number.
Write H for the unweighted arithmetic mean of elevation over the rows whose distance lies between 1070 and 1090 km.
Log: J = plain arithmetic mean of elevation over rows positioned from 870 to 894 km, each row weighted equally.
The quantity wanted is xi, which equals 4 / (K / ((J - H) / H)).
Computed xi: 0.011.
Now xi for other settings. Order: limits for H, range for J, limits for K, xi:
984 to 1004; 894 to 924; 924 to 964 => 0.016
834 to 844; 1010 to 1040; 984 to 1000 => 0.003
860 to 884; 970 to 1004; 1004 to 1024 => -0.011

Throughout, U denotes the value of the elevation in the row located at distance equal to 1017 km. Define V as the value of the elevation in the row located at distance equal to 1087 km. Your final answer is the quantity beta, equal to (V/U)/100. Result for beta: 0.0088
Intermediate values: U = 38.9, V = 34.1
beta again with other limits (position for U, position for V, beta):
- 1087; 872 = 0.0107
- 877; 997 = 0.0088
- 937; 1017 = 0.0095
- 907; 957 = 0.0105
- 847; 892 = 0.0102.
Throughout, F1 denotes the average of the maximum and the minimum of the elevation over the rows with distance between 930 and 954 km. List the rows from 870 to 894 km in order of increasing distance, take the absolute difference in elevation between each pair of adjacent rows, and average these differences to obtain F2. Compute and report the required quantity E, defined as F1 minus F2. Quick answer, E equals 38.8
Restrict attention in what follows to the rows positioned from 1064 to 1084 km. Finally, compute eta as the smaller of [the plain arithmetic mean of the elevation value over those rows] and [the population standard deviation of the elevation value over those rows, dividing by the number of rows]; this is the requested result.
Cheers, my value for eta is 0.51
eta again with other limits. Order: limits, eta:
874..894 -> 0.57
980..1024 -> 2.50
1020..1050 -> 0.67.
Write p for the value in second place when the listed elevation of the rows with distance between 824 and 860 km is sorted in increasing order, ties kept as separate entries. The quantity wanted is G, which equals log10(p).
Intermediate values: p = 37.5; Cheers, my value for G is 1.57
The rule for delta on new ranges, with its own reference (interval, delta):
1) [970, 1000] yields 992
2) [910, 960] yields 912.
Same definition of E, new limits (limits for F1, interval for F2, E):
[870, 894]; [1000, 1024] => 36.8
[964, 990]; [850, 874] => 34.6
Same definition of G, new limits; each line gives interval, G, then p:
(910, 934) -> 1.59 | 38.5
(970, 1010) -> 1.51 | 32.1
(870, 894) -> 1.58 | 38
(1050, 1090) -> 1.54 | 35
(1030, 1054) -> 1.56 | 36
